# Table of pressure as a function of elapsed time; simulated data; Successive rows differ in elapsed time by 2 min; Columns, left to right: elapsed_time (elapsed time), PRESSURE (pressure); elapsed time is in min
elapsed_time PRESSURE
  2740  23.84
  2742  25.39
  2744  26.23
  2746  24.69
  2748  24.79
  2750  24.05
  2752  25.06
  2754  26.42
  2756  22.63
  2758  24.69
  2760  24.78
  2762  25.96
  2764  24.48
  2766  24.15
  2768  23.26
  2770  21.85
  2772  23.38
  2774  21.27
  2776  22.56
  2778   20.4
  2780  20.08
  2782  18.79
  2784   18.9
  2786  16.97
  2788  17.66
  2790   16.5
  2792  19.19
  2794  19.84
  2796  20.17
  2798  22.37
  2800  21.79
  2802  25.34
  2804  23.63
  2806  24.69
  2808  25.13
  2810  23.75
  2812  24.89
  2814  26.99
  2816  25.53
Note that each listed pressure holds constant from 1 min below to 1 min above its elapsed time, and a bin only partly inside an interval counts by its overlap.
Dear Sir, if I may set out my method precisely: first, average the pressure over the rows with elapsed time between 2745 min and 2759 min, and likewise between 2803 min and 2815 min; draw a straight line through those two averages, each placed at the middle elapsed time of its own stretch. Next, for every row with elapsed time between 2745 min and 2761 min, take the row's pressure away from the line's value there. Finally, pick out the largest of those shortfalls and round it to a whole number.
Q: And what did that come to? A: 2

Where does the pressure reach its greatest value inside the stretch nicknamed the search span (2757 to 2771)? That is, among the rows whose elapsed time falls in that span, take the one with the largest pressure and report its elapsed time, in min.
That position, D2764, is 2762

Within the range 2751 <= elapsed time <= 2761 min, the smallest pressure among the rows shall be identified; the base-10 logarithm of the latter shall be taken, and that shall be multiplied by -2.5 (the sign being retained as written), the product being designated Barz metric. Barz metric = -3.39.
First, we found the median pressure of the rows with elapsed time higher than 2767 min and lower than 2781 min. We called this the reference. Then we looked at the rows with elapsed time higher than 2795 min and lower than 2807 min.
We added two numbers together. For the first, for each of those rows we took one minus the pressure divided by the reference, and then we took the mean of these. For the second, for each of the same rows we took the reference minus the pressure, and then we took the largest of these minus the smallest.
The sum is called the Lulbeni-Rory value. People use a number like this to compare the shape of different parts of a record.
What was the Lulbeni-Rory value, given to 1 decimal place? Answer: 5.1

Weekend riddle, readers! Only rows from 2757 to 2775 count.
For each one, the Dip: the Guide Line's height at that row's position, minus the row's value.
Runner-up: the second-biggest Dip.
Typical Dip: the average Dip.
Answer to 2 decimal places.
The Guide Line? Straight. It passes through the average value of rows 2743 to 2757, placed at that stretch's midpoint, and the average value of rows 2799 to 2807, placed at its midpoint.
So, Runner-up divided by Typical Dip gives 3.33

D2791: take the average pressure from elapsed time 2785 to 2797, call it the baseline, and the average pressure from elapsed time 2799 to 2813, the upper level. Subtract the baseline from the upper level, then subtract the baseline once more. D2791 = -13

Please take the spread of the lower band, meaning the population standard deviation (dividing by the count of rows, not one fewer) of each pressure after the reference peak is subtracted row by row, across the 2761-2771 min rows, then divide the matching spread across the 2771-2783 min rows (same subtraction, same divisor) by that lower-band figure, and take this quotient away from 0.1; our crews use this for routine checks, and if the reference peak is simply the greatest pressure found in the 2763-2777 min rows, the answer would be -1.0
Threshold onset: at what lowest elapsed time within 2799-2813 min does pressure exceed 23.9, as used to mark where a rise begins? 2802 min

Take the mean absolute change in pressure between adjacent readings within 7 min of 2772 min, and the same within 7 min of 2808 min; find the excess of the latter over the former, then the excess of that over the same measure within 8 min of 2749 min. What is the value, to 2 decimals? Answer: -1.60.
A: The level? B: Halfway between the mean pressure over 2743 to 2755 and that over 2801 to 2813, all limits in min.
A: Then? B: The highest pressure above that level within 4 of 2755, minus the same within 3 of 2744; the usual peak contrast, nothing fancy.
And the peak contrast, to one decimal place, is 0.2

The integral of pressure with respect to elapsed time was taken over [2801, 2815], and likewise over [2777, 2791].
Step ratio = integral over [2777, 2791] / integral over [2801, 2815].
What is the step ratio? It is 0.74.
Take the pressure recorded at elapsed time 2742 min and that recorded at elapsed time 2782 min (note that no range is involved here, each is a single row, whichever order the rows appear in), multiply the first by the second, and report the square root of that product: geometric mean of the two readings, 21.8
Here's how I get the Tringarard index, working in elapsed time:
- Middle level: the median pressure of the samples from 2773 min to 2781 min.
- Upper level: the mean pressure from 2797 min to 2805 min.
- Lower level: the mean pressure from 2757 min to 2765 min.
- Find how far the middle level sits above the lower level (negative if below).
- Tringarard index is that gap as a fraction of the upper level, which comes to -0.18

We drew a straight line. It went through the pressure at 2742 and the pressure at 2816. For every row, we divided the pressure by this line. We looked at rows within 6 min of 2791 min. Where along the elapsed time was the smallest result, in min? 2790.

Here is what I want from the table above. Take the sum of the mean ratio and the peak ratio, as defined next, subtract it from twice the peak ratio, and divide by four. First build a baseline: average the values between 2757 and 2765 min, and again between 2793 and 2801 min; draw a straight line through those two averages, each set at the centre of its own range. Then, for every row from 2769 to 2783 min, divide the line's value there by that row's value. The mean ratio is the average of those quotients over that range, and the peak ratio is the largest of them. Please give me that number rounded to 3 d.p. 0.025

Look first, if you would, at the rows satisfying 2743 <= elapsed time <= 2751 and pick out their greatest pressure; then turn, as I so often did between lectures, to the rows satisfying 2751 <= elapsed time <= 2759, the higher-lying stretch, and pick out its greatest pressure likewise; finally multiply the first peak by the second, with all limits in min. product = 693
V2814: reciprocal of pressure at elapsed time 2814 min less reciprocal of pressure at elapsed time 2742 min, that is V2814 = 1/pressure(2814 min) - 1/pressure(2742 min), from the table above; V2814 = -0.0023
